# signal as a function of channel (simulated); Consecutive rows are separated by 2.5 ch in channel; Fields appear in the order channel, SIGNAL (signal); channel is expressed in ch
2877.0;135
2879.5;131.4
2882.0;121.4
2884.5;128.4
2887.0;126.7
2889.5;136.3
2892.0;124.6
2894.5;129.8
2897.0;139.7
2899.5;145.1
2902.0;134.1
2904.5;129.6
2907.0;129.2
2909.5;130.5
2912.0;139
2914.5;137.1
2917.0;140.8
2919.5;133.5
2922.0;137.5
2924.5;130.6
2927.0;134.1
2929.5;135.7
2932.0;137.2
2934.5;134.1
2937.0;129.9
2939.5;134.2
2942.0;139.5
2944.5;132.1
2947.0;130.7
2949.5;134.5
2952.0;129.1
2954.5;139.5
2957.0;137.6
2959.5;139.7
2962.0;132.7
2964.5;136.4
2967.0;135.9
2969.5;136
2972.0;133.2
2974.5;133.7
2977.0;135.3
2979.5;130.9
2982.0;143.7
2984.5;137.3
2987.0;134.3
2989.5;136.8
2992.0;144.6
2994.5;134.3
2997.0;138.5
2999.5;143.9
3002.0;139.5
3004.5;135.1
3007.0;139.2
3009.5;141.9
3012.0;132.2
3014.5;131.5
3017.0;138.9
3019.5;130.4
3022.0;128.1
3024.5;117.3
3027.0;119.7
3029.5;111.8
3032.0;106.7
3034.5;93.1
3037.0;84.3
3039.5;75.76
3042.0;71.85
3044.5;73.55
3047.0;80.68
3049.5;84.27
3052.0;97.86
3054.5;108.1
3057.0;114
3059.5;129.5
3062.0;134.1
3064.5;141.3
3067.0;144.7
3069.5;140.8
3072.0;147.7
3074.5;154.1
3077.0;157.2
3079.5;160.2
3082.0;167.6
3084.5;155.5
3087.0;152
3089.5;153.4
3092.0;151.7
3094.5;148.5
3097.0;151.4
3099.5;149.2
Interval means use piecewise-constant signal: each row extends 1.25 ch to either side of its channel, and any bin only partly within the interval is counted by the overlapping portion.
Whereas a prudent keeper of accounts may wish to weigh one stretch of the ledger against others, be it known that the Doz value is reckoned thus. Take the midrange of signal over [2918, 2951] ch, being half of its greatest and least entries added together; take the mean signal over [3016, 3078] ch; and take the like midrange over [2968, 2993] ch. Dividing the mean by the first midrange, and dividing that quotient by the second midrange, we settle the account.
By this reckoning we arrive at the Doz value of 0.0062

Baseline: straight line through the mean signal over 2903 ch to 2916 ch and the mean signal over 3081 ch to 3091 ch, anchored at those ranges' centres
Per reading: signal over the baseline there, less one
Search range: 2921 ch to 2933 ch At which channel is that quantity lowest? 2924.5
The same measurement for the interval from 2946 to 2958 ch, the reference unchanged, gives 2952.0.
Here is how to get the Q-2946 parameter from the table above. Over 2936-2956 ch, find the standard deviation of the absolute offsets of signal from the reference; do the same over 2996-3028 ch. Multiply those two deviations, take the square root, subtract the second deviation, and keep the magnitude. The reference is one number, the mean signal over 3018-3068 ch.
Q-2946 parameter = 2.4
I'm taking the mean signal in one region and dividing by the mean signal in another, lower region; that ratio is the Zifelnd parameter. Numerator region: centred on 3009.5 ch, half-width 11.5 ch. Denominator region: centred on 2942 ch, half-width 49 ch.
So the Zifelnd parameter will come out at 1.01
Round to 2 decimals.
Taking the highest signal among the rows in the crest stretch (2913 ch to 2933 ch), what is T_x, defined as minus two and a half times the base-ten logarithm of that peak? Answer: -5.37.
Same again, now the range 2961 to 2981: -5.34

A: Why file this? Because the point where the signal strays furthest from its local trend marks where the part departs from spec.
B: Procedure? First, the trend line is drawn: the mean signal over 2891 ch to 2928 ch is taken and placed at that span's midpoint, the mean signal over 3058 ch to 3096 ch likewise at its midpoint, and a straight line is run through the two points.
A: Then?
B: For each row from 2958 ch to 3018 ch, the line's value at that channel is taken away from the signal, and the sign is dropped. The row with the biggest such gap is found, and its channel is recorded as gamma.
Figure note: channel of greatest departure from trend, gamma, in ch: 3014.5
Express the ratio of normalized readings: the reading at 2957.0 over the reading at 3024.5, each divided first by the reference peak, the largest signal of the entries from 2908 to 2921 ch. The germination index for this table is 1.17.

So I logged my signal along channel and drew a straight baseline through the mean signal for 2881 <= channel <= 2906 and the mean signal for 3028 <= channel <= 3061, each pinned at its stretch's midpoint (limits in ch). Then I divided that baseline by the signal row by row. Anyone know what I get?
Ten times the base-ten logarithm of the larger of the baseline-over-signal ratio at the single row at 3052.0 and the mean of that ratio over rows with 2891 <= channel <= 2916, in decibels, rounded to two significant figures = -0.15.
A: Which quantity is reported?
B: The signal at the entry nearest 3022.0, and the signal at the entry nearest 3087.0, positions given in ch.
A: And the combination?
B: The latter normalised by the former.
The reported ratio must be 1.187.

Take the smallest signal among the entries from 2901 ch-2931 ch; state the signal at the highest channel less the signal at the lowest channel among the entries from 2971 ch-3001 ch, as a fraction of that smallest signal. 0.083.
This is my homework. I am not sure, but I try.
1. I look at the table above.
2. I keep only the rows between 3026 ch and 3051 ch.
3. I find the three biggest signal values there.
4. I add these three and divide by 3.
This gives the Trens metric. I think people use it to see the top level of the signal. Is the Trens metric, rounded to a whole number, 113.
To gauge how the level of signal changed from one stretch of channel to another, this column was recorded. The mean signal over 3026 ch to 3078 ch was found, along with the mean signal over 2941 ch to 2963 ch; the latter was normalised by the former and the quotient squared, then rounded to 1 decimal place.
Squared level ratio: 1.4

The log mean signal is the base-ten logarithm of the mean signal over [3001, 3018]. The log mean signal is 2.14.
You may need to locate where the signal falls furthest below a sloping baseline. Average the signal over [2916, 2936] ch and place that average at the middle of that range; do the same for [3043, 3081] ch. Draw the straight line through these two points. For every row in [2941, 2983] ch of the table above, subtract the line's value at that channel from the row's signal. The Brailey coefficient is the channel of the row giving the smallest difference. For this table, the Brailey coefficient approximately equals 2952.0 ch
